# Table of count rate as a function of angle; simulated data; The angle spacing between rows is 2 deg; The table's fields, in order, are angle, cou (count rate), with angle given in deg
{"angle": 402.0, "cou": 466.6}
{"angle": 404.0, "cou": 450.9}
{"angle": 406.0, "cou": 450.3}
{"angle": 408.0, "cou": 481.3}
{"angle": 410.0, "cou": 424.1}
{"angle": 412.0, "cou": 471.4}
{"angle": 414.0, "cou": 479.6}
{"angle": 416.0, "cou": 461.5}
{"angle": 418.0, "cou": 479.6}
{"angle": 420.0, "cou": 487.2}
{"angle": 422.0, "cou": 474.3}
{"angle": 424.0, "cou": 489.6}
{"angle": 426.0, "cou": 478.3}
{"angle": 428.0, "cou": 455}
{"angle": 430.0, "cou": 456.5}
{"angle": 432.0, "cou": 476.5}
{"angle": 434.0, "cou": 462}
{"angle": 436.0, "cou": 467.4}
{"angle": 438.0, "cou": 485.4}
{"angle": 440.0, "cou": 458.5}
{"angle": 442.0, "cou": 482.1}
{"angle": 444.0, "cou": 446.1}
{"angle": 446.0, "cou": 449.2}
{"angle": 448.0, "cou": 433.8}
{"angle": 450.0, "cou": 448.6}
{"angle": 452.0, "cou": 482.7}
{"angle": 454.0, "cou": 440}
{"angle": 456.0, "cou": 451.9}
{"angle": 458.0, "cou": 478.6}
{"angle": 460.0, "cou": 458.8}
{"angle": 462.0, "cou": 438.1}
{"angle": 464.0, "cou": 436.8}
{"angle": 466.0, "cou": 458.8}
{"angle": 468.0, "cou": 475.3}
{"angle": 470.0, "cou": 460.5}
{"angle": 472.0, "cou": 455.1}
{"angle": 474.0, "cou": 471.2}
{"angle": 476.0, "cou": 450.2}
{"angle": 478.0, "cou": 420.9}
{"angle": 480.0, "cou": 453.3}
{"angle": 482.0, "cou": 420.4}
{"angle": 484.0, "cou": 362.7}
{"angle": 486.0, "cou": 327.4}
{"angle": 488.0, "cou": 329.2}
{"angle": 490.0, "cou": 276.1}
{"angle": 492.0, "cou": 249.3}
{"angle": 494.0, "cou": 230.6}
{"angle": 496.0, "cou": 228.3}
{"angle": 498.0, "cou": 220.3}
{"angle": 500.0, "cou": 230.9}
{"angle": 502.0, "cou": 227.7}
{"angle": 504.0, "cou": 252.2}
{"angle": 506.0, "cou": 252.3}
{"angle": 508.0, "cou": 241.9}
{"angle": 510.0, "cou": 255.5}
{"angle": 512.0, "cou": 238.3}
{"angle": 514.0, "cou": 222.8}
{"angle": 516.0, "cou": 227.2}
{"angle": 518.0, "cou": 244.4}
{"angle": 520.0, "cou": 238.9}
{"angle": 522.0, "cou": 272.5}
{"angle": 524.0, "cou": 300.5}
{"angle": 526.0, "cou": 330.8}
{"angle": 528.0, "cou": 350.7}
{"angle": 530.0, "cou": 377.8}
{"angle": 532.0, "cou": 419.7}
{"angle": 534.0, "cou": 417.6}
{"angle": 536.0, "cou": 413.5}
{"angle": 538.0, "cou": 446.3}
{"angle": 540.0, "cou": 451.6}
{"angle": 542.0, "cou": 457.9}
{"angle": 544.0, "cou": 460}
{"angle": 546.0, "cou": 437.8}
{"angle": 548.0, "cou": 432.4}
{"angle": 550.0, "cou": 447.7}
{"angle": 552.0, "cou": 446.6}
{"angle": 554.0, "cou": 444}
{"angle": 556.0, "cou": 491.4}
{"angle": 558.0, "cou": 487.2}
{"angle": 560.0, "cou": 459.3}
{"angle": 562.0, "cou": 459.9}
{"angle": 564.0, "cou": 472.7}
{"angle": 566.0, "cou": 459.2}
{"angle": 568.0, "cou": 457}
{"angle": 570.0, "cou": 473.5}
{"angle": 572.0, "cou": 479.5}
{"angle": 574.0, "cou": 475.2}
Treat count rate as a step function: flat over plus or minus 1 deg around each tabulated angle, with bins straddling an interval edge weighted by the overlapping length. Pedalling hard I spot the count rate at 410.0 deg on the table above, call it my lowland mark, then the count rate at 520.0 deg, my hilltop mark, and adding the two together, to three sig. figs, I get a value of 663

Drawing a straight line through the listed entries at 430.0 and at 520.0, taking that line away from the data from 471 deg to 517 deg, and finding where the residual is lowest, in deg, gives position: 498.0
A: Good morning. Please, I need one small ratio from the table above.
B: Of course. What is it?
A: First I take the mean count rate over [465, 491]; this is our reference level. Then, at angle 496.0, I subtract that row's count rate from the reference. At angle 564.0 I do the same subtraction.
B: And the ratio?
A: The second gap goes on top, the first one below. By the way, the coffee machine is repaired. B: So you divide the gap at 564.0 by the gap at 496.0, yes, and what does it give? -0.3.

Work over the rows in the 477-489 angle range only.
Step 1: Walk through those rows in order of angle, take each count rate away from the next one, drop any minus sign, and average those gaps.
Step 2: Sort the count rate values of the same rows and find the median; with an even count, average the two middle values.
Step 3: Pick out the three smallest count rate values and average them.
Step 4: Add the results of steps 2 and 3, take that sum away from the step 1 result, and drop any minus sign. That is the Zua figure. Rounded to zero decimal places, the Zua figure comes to 699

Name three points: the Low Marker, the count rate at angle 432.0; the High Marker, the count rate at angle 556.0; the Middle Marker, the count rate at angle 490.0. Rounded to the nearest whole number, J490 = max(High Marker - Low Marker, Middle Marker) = 276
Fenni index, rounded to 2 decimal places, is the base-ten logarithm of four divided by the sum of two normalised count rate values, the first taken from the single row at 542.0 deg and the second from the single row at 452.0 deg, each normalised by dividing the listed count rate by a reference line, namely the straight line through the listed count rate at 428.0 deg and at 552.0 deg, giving 0.28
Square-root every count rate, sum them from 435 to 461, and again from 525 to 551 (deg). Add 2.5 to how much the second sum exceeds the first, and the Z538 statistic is -11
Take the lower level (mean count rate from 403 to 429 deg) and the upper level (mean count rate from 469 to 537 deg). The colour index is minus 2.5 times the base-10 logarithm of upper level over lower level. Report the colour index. 0.41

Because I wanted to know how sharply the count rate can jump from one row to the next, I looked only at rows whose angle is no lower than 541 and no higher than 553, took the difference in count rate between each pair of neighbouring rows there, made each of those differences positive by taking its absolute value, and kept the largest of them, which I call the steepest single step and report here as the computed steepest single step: 22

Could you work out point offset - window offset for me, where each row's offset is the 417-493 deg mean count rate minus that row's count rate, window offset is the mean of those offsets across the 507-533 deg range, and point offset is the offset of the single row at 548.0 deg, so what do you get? -146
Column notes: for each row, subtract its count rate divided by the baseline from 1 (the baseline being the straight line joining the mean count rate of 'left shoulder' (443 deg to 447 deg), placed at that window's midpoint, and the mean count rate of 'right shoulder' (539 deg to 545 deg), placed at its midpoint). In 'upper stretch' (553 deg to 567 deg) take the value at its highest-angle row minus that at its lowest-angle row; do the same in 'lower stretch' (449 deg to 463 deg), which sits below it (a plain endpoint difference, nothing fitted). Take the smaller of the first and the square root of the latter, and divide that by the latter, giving -1.2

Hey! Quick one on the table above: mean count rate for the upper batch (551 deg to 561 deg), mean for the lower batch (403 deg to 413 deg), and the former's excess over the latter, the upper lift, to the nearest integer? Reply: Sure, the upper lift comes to 10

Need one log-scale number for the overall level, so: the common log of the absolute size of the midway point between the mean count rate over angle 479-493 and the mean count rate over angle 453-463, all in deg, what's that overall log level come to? 2.60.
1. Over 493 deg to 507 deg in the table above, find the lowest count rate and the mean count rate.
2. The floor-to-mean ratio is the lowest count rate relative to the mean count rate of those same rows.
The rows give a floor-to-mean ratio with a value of 0.94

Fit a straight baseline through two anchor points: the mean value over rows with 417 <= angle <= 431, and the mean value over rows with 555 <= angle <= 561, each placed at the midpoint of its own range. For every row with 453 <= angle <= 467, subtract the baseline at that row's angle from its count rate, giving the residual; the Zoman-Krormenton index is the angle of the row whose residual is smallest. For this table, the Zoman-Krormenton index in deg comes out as 464.0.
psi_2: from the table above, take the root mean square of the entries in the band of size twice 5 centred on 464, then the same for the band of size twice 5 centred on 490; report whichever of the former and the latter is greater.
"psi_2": 454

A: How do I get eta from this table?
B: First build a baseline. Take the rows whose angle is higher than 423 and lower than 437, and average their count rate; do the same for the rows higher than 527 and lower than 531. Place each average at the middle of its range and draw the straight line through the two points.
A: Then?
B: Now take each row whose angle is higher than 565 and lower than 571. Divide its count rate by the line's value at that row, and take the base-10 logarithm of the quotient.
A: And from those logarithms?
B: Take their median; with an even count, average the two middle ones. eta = 0.15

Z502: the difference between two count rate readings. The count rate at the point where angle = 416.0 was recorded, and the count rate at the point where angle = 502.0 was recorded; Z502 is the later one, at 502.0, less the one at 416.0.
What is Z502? -234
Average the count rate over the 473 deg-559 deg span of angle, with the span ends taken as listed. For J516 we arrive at 348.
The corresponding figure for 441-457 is 454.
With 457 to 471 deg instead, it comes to 458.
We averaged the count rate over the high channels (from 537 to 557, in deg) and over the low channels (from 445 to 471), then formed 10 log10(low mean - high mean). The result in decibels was 5.2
